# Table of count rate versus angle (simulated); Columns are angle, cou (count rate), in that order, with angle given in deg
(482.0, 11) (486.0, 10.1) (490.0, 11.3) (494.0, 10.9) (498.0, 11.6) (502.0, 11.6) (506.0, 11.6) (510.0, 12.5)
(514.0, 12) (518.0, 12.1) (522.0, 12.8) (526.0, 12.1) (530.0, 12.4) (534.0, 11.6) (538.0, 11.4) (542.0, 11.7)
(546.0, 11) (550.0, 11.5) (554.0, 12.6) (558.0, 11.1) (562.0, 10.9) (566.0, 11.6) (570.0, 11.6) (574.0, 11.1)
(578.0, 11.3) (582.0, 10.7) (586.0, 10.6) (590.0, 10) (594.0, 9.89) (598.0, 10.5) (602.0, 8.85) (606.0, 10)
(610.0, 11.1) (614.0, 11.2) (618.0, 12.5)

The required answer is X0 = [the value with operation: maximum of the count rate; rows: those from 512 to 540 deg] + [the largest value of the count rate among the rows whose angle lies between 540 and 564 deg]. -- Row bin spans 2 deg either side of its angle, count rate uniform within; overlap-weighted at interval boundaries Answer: 25.4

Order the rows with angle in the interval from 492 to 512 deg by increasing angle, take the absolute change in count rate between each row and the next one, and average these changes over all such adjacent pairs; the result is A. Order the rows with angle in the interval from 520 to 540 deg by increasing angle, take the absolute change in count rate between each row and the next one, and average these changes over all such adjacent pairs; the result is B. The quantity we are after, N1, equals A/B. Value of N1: 0.80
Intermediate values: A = 0.40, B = 0.50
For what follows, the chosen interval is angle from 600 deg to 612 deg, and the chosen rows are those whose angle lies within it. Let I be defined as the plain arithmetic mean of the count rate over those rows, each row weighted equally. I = 10.0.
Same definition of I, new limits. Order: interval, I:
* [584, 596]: 10.2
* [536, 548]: 11.4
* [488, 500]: 11.3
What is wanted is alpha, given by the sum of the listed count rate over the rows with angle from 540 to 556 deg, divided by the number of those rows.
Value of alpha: 11.7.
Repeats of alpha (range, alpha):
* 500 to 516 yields 11.9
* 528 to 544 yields 11.8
